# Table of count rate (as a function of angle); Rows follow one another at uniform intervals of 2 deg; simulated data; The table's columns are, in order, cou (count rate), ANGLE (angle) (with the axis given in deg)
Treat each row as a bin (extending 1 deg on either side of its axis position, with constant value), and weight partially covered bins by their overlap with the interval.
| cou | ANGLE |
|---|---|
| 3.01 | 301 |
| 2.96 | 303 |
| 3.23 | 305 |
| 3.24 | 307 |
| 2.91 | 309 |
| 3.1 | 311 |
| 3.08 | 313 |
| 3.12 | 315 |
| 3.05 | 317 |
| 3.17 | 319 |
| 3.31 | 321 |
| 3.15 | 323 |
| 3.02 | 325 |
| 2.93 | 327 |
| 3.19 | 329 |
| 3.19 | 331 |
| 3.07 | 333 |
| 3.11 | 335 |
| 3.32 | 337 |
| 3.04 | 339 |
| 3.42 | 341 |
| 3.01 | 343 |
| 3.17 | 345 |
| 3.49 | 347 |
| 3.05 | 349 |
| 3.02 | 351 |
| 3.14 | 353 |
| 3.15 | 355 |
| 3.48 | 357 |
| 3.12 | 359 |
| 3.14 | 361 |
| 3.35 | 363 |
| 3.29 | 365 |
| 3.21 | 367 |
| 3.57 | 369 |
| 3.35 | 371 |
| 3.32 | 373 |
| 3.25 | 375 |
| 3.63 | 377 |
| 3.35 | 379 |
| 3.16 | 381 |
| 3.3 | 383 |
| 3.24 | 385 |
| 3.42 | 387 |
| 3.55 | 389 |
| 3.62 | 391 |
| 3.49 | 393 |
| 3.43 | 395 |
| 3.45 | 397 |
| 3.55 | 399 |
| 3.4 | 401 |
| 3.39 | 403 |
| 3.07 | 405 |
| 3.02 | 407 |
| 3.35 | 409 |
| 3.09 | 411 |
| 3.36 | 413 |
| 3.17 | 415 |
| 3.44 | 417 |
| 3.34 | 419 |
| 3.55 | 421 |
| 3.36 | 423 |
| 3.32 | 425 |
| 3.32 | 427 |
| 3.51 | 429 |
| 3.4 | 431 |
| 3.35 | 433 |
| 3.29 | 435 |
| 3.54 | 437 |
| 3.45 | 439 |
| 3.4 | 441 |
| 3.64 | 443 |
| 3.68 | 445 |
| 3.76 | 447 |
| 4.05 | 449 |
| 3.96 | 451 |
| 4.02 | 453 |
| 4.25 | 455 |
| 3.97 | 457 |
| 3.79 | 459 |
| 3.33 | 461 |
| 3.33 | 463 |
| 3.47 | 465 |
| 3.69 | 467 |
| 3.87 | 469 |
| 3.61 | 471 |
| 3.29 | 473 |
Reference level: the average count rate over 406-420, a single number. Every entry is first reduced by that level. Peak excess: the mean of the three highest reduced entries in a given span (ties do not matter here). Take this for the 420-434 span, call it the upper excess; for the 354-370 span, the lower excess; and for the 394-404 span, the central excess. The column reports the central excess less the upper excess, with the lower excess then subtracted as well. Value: -0.22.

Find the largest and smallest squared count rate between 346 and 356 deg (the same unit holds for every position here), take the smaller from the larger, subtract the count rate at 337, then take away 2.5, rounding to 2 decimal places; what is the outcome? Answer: -2.76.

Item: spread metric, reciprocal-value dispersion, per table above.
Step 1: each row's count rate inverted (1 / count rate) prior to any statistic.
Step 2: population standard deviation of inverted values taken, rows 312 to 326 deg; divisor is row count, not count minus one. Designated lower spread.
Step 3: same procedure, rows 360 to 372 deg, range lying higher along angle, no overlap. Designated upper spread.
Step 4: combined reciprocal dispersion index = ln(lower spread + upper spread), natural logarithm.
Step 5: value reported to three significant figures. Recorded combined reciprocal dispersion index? -3.87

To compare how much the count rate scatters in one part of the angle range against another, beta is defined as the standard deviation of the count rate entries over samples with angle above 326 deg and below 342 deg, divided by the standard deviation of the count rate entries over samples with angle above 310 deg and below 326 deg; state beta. 1.75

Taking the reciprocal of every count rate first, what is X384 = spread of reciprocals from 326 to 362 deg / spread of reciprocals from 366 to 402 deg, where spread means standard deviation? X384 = 1.25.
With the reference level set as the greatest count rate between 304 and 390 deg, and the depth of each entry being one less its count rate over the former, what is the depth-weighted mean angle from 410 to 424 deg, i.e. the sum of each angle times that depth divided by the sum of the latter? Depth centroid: 415.7 deg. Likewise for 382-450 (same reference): 409.0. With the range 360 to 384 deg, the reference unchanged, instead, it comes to 371.6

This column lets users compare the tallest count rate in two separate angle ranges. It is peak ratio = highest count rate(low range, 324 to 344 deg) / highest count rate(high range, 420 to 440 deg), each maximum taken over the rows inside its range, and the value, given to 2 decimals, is 0.96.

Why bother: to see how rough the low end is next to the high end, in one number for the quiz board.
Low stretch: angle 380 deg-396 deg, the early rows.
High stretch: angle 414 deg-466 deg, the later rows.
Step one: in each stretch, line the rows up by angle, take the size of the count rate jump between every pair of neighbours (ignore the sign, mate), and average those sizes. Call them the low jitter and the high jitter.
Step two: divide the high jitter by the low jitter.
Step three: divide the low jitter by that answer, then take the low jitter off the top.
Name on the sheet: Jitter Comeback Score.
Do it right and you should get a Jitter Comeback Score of -0.03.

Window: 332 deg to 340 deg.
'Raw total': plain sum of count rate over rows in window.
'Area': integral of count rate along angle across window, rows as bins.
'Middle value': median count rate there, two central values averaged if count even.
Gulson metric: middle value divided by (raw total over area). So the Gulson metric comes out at 6.2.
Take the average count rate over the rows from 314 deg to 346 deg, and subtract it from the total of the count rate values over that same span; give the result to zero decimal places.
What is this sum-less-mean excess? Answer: 47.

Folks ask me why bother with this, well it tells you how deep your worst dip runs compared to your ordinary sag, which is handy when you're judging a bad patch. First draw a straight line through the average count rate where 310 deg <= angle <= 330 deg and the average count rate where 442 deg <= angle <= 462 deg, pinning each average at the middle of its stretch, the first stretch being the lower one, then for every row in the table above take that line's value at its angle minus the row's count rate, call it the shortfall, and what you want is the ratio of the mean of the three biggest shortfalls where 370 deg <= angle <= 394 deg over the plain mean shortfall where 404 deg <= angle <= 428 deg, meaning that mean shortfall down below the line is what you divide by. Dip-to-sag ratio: 0.64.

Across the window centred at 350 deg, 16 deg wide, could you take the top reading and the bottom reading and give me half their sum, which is 3.25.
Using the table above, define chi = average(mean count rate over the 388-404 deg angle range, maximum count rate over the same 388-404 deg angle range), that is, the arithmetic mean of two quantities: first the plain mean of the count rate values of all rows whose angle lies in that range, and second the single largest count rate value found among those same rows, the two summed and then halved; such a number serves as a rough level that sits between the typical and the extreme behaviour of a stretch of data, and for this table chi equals 3.6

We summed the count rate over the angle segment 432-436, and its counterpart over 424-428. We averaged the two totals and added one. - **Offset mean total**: 7.64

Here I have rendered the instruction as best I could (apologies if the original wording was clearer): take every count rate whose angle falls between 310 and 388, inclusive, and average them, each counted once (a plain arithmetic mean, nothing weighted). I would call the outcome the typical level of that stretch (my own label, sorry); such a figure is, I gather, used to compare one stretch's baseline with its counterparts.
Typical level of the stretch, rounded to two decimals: 3.22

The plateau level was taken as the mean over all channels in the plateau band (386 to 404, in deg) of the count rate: 3.48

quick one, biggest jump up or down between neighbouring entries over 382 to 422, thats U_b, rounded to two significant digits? 0.33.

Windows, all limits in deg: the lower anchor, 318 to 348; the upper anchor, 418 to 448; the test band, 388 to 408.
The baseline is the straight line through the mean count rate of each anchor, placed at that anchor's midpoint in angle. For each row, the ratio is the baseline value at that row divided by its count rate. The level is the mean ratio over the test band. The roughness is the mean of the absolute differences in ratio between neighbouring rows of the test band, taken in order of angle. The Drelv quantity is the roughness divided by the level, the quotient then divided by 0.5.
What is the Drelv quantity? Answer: 0.061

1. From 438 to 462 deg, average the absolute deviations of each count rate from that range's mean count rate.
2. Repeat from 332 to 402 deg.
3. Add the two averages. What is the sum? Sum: 0.39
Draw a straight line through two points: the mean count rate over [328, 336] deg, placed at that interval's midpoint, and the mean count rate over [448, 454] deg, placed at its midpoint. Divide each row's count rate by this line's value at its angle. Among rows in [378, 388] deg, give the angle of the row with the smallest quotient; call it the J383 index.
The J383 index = 381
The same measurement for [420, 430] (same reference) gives 427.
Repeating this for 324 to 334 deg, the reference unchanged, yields 327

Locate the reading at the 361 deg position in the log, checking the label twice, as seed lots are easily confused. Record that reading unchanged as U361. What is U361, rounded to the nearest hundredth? 3.14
